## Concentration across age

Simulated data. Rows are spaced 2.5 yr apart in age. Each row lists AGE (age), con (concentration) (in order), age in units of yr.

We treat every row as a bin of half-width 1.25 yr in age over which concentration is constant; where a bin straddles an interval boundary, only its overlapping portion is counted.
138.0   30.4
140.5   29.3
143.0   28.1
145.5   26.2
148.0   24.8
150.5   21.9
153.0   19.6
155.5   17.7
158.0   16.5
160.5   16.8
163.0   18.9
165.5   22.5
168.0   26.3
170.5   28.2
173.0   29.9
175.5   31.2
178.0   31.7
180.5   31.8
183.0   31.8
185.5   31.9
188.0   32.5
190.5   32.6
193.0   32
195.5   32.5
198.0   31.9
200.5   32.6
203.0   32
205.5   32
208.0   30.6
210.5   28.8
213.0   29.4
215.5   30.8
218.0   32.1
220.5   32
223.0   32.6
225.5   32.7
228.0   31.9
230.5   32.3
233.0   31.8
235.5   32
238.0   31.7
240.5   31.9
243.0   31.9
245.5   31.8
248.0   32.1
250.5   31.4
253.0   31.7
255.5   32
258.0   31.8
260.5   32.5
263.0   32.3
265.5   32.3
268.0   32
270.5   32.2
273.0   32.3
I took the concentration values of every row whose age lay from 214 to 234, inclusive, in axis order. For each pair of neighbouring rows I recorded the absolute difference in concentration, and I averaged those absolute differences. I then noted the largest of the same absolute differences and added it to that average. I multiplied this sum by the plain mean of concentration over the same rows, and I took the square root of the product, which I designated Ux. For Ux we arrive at 7.7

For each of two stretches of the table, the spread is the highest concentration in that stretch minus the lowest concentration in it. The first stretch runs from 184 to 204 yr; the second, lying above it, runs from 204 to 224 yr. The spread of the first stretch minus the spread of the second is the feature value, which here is -3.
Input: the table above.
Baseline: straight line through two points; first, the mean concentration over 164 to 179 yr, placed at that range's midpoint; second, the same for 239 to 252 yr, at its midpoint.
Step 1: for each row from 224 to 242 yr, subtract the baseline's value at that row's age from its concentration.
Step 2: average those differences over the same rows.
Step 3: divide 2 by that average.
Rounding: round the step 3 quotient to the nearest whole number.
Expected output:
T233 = 2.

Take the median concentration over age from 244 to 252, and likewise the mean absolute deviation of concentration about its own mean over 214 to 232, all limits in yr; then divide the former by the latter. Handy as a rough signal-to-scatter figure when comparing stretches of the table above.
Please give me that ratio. 76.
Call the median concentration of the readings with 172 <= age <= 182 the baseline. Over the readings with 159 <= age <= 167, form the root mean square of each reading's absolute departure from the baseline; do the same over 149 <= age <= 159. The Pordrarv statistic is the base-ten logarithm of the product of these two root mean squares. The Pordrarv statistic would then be 2.2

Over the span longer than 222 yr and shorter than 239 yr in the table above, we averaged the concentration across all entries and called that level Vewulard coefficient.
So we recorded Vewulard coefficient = 32.1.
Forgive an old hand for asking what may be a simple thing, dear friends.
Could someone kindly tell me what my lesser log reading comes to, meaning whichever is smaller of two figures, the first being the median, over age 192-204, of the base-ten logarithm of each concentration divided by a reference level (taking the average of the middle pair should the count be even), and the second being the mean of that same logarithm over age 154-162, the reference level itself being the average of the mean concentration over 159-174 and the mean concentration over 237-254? -0.21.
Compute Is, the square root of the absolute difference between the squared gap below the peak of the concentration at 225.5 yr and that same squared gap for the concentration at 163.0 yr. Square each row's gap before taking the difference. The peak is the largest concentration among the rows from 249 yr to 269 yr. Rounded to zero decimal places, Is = 14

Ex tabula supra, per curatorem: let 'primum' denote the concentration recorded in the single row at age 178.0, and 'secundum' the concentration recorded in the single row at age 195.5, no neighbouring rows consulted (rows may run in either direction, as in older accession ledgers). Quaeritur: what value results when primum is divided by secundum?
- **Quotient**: 0.98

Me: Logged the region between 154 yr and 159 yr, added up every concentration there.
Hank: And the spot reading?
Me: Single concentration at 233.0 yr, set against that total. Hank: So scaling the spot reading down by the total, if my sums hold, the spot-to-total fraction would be 0.9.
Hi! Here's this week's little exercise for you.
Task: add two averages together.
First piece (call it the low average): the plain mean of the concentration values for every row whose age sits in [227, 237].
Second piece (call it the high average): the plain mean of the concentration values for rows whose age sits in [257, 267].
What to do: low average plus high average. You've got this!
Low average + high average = 64.2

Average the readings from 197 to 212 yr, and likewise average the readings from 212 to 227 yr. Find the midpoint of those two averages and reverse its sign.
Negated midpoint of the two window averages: -31.5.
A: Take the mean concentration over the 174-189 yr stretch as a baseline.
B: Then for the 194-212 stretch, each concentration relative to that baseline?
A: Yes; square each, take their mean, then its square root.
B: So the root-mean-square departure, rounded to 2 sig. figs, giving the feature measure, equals 1.3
